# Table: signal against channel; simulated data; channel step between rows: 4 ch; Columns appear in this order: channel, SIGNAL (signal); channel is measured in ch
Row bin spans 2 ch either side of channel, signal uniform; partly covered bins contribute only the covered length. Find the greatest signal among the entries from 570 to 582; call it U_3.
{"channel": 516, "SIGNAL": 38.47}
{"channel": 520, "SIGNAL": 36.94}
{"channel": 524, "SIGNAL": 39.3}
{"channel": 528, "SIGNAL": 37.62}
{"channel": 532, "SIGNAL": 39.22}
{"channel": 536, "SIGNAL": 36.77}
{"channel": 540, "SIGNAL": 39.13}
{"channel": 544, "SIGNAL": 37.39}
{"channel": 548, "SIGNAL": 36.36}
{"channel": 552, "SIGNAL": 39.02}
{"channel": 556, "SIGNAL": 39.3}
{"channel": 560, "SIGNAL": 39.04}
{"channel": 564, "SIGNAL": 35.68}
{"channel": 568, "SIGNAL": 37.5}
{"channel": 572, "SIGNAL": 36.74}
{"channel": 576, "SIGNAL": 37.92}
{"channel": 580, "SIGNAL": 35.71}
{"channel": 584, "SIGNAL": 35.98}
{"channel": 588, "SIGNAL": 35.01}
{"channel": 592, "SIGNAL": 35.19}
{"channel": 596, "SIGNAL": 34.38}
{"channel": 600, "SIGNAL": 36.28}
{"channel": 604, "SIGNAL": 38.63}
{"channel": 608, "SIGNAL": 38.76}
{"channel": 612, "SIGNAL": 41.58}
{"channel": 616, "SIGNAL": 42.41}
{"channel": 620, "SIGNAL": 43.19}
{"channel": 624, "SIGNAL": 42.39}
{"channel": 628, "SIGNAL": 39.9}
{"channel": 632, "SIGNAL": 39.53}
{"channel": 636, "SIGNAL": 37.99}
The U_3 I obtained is 37.92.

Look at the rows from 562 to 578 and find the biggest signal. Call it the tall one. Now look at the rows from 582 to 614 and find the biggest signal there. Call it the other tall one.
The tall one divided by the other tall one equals 0.91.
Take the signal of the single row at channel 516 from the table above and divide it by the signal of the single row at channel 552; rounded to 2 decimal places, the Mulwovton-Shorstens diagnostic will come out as 0.99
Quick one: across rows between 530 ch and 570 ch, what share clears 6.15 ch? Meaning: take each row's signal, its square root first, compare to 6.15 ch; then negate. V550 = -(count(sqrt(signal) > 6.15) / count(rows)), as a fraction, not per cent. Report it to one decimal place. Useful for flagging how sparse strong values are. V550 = -0.5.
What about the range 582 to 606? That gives -0.2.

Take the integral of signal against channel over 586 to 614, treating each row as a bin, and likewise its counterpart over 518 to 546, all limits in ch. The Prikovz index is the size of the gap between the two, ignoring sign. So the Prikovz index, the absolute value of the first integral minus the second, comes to 26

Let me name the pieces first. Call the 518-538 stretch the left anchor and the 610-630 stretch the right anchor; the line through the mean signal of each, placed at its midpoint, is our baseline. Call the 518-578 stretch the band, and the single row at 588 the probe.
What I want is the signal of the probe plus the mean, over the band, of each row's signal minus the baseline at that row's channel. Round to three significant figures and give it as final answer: 34.0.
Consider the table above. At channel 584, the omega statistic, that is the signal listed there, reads 35.98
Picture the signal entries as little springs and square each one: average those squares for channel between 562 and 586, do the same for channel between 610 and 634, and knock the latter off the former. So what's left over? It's -385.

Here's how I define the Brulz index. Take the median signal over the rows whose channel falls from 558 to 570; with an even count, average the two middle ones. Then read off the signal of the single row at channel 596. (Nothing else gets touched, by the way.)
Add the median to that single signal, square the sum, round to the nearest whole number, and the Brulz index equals 5167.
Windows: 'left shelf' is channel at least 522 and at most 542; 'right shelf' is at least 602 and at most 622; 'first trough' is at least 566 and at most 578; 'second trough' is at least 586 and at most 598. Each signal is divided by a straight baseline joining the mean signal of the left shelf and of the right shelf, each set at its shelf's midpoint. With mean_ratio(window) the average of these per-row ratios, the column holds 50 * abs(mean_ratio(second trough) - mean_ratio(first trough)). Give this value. 3.9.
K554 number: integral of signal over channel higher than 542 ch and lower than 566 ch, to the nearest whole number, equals 907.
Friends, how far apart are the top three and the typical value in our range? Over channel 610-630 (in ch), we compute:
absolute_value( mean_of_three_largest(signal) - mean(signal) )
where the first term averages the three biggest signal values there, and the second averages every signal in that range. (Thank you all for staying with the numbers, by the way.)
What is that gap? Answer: 0.77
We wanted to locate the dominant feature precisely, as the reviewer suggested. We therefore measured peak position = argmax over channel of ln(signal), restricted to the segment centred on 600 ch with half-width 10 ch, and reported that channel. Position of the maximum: 608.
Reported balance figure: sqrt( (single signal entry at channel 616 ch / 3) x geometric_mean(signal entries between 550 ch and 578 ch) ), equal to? 23.1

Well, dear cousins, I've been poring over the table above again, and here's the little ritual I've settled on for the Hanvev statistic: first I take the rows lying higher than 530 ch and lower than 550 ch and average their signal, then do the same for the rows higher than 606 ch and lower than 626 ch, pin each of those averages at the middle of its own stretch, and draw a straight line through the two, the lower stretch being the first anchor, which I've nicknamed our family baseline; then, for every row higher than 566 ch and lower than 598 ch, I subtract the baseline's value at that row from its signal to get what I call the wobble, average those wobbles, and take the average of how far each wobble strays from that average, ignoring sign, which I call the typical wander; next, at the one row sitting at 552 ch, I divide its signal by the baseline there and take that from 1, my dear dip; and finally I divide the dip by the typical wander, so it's -0.012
